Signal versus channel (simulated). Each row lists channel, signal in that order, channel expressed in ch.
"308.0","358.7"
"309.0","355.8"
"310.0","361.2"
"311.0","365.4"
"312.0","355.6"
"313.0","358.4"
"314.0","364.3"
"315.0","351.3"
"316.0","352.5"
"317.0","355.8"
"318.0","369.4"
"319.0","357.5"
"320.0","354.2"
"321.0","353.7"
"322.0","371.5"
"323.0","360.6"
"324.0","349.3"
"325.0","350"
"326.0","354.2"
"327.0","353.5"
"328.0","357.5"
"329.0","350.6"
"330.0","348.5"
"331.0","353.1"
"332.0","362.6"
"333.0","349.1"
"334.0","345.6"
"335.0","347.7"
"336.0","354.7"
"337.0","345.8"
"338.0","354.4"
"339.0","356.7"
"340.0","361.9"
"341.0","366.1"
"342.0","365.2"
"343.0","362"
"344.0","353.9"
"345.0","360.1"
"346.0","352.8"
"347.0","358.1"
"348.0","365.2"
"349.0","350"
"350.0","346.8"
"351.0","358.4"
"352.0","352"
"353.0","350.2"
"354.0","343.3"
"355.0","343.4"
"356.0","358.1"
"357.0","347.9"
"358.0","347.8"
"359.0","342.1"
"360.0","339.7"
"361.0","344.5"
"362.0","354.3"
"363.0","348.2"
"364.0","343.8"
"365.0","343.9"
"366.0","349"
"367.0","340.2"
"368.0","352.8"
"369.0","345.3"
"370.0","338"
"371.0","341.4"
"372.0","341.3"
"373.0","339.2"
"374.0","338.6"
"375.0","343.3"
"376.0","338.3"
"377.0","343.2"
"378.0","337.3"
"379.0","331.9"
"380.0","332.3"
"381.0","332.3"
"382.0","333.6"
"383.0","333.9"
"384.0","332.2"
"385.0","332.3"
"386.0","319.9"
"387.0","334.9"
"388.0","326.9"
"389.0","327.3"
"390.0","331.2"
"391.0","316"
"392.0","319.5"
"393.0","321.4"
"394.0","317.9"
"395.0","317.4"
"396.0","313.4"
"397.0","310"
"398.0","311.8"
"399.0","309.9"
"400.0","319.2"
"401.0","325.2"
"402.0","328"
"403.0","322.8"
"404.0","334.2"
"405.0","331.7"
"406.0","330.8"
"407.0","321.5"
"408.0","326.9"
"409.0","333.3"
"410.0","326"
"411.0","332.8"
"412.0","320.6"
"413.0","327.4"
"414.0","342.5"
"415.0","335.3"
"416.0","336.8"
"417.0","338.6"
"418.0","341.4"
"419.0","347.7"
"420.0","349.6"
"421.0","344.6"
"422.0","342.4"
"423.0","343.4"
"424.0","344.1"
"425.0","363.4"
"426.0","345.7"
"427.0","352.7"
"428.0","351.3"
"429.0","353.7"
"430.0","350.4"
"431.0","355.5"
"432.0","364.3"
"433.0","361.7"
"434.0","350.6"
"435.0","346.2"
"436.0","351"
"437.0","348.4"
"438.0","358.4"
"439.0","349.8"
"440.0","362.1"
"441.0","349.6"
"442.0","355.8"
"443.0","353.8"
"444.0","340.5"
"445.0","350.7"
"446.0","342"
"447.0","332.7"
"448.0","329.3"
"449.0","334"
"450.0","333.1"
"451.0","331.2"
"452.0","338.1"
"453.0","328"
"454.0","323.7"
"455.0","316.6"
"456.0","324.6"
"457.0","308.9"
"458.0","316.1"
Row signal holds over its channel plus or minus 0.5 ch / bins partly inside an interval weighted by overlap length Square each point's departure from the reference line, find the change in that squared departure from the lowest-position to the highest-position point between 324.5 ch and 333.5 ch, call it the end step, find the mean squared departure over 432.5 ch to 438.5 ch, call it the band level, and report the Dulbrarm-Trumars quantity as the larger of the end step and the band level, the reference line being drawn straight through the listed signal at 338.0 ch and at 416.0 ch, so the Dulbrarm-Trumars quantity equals 442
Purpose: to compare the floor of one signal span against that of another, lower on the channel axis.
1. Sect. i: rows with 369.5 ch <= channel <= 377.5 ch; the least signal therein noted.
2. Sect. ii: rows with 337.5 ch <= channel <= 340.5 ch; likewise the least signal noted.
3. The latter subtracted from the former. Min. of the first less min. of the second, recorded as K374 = -16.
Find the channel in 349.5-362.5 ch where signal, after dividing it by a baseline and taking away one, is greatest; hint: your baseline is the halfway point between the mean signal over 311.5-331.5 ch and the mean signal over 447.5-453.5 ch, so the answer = 351.0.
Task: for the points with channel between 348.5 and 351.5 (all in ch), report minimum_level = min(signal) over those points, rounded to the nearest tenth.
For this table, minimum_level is 346.8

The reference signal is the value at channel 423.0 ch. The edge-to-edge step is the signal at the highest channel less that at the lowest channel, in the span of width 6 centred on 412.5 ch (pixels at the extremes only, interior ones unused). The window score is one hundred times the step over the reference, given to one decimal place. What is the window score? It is 2.7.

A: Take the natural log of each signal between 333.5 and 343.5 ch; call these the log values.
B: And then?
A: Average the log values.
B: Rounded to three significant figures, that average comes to 5.87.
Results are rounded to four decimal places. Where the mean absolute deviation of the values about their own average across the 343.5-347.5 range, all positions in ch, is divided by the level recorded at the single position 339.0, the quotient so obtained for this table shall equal 0.0081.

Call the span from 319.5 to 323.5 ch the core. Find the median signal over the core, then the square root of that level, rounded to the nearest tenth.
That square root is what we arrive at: 18.9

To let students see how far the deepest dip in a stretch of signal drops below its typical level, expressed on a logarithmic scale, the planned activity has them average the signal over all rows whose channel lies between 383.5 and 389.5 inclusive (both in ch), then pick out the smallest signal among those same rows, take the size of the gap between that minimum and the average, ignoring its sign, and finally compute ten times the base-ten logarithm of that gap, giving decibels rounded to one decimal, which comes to 9.6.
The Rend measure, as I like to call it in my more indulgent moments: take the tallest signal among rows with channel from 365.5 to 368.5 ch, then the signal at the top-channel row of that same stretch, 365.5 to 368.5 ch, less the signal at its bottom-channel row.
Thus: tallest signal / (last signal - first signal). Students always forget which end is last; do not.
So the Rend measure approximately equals 93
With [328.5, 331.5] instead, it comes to 141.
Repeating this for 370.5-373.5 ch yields -155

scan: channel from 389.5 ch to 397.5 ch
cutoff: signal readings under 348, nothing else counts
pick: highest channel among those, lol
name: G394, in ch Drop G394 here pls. 397.0 ch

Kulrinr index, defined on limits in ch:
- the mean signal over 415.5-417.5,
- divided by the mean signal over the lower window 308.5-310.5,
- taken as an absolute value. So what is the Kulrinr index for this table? 0.94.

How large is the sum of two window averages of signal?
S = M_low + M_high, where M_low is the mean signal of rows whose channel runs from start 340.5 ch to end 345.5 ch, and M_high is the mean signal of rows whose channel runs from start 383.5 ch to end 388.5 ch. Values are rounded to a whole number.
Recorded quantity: 691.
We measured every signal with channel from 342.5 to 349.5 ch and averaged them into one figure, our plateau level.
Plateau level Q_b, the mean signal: 357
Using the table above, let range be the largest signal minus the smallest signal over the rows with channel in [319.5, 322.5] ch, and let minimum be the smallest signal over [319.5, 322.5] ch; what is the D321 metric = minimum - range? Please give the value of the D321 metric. 336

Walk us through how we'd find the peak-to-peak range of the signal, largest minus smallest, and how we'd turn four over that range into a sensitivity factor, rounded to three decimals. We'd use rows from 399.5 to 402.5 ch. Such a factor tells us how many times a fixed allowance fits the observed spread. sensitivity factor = 0.455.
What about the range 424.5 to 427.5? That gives 0.226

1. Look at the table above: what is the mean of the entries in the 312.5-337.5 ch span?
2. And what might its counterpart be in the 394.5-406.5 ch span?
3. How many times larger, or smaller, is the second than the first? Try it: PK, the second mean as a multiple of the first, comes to 0.91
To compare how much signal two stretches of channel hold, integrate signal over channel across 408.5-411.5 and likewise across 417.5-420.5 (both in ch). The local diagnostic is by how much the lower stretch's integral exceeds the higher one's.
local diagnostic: -47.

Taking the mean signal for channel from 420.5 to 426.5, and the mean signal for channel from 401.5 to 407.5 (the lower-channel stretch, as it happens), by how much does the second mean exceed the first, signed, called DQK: -19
